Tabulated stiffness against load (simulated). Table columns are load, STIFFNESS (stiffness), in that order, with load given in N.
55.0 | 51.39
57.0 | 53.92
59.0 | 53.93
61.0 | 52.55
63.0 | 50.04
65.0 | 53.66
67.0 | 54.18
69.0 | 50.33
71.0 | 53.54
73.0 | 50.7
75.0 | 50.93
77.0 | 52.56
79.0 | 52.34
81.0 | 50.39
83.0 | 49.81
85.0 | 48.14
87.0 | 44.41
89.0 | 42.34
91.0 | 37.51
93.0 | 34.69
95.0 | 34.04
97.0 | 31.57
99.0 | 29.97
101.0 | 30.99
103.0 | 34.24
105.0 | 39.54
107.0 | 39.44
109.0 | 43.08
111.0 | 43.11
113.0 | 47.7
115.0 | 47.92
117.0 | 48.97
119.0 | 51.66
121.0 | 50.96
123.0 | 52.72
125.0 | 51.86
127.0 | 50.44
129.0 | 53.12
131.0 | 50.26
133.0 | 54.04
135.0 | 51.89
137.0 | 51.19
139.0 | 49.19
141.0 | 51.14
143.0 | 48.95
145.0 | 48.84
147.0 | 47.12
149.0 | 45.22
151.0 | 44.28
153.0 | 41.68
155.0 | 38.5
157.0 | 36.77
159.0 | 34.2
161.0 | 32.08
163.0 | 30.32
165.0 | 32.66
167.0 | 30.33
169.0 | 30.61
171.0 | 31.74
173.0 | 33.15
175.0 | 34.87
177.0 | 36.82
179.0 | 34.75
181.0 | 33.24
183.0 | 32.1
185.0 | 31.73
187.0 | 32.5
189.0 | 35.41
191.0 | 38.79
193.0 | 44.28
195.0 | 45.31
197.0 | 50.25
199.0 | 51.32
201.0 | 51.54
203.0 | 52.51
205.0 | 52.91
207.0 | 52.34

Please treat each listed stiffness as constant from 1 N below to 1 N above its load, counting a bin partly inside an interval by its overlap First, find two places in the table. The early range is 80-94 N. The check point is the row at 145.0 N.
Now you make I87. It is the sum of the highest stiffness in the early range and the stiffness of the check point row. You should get 99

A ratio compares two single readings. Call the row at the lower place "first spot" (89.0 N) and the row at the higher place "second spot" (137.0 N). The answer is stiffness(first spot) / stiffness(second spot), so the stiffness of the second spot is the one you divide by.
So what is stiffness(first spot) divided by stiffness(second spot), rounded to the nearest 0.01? 0.83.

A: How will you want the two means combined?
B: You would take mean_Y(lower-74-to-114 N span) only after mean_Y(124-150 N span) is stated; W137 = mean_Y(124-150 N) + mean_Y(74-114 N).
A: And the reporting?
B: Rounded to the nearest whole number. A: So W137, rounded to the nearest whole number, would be 92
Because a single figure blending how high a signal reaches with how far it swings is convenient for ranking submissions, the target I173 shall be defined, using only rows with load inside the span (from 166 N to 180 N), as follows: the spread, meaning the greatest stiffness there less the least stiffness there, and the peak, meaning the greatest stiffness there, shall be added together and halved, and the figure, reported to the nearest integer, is 22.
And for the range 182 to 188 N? 17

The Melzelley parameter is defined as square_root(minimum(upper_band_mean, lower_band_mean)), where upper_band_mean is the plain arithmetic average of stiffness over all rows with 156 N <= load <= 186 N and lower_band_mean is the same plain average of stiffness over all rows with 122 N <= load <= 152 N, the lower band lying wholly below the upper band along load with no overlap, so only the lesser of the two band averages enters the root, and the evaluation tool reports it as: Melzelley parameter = 5.75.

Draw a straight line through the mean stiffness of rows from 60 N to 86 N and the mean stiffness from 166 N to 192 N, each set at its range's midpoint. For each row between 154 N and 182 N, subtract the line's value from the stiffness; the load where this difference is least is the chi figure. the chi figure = 163.0 N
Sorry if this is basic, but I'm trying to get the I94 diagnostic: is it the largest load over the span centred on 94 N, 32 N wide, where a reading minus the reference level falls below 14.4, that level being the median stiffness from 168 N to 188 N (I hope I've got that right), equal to 109.0 N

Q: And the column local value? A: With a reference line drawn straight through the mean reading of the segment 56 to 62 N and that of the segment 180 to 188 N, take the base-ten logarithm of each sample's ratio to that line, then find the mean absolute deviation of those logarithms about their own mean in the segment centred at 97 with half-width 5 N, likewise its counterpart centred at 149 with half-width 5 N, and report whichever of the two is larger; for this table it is 0.019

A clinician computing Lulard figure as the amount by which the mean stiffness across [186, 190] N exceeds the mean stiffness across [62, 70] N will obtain -18.1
